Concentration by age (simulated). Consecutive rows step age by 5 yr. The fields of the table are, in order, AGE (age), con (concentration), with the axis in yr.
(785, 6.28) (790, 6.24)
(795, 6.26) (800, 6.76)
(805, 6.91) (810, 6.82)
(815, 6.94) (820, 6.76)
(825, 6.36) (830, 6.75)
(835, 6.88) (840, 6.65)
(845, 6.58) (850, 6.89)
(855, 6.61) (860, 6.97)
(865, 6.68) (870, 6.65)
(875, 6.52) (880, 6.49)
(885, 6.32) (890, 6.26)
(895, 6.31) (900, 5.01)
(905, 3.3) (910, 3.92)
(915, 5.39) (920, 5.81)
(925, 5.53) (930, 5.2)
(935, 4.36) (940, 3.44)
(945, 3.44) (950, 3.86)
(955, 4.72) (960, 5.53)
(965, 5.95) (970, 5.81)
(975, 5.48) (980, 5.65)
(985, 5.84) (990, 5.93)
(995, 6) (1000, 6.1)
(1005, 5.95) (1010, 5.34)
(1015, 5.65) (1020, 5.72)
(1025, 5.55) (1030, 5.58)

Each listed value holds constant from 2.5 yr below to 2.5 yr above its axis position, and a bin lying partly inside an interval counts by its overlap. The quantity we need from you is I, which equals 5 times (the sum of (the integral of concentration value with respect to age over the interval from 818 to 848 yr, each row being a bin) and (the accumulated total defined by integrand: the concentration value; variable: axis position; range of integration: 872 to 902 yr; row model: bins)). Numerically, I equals 1927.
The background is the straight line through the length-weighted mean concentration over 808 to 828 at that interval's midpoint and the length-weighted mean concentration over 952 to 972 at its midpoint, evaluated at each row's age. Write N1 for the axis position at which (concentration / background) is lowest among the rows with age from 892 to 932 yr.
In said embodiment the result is 905 yr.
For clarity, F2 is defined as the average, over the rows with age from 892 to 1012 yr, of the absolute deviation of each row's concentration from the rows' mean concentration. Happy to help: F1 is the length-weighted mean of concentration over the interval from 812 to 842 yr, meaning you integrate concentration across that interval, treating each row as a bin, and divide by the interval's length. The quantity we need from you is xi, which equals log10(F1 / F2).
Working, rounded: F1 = 6.73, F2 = 0.77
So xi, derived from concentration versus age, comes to 0.94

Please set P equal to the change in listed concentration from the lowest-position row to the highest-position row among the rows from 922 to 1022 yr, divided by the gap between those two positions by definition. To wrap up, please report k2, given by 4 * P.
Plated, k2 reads 0.01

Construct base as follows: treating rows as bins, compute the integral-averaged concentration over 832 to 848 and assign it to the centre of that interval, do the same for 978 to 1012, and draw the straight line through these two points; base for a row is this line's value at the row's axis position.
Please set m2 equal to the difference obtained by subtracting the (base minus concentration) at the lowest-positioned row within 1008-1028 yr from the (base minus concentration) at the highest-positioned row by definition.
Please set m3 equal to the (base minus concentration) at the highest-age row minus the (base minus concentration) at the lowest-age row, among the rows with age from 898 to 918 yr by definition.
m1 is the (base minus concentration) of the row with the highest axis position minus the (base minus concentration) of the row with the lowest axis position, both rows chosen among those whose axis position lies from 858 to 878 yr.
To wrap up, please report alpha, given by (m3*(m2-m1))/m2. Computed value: -1.0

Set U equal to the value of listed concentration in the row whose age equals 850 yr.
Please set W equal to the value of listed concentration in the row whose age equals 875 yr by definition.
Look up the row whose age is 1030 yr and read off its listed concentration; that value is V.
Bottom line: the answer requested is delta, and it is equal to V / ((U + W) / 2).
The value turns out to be 0.83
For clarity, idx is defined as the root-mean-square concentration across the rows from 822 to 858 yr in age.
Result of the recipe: 6.7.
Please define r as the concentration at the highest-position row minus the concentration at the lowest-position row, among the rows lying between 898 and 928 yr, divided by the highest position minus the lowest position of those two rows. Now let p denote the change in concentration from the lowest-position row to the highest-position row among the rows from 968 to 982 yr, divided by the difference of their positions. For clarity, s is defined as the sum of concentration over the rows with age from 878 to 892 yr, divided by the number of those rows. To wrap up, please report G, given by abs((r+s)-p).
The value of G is 6.4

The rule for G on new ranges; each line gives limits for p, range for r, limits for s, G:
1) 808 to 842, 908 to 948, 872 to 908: 5.7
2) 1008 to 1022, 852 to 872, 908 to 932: 5.1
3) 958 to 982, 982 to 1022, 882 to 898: 6.3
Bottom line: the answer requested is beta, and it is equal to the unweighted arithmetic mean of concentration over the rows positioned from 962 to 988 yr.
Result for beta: 5.7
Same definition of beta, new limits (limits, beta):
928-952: 4.1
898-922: 4.7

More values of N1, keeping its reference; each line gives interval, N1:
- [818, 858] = 825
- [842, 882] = 845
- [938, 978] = 940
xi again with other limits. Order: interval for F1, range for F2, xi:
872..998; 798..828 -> 1.60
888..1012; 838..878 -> 1.64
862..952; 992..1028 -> 1.38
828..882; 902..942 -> 0.89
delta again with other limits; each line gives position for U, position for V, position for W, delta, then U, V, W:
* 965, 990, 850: 0.92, 5.95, 5.93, 6.89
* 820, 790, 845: 0.94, 6.76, 6.24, 6.58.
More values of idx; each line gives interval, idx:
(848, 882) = 6.7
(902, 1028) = 5.3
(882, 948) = 5.1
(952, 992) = 5.6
